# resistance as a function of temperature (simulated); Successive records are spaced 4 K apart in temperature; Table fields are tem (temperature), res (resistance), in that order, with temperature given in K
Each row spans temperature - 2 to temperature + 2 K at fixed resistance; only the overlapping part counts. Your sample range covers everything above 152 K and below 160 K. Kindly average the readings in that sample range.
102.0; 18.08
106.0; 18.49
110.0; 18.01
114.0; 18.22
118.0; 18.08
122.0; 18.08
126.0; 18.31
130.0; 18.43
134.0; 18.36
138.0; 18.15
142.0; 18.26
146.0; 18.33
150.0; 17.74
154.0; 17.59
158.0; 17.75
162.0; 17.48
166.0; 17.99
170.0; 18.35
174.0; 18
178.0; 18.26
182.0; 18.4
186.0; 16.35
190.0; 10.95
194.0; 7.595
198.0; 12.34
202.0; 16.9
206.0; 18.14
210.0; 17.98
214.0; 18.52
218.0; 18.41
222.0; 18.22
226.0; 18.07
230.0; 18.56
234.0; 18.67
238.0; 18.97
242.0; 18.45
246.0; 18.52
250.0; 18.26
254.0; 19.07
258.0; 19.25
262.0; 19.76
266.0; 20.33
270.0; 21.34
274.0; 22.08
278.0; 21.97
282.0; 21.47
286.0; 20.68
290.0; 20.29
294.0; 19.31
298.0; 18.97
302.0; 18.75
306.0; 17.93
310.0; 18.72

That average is 17.7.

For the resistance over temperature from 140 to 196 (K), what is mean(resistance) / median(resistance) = 0.93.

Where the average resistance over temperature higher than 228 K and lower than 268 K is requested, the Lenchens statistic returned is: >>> 19.0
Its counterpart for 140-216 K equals 16.7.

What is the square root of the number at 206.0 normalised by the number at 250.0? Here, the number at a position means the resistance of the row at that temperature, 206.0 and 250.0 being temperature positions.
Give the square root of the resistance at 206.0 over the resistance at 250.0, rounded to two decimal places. 1.00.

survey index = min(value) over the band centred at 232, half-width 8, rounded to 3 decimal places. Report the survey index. 18.070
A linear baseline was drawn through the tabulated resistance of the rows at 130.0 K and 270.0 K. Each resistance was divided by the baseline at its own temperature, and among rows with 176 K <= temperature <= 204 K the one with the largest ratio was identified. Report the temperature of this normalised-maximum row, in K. 182.0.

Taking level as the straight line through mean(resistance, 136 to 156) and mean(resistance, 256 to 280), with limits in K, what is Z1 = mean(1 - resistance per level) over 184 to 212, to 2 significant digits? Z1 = 0.25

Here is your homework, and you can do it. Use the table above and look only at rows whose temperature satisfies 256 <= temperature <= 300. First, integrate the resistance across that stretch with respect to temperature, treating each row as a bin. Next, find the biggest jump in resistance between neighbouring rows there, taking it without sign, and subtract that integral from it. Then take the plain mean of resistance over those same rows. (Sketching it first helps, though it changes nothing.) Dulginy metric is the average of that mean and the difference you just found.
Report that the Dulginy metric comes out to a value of -440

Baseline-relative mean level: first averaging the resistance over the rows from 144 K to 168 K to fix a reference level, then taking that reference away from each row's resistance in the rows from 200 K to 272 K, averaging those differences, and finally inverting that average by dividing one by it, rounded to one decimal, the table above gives 1.1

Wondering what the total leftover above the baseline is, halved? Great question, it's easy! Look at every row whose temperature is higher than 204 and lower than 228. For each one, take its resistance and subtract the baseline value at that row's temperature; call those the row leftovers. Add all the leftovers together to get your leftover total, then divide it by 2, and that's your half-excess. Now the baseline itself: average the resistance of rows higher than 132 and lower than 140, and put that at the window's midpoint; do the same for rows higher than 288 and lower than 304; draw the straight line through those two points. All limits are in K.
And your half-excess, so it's -1.7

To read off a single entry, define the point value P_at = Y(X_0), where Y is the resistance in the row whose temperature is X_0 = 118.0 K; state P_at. 18.08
